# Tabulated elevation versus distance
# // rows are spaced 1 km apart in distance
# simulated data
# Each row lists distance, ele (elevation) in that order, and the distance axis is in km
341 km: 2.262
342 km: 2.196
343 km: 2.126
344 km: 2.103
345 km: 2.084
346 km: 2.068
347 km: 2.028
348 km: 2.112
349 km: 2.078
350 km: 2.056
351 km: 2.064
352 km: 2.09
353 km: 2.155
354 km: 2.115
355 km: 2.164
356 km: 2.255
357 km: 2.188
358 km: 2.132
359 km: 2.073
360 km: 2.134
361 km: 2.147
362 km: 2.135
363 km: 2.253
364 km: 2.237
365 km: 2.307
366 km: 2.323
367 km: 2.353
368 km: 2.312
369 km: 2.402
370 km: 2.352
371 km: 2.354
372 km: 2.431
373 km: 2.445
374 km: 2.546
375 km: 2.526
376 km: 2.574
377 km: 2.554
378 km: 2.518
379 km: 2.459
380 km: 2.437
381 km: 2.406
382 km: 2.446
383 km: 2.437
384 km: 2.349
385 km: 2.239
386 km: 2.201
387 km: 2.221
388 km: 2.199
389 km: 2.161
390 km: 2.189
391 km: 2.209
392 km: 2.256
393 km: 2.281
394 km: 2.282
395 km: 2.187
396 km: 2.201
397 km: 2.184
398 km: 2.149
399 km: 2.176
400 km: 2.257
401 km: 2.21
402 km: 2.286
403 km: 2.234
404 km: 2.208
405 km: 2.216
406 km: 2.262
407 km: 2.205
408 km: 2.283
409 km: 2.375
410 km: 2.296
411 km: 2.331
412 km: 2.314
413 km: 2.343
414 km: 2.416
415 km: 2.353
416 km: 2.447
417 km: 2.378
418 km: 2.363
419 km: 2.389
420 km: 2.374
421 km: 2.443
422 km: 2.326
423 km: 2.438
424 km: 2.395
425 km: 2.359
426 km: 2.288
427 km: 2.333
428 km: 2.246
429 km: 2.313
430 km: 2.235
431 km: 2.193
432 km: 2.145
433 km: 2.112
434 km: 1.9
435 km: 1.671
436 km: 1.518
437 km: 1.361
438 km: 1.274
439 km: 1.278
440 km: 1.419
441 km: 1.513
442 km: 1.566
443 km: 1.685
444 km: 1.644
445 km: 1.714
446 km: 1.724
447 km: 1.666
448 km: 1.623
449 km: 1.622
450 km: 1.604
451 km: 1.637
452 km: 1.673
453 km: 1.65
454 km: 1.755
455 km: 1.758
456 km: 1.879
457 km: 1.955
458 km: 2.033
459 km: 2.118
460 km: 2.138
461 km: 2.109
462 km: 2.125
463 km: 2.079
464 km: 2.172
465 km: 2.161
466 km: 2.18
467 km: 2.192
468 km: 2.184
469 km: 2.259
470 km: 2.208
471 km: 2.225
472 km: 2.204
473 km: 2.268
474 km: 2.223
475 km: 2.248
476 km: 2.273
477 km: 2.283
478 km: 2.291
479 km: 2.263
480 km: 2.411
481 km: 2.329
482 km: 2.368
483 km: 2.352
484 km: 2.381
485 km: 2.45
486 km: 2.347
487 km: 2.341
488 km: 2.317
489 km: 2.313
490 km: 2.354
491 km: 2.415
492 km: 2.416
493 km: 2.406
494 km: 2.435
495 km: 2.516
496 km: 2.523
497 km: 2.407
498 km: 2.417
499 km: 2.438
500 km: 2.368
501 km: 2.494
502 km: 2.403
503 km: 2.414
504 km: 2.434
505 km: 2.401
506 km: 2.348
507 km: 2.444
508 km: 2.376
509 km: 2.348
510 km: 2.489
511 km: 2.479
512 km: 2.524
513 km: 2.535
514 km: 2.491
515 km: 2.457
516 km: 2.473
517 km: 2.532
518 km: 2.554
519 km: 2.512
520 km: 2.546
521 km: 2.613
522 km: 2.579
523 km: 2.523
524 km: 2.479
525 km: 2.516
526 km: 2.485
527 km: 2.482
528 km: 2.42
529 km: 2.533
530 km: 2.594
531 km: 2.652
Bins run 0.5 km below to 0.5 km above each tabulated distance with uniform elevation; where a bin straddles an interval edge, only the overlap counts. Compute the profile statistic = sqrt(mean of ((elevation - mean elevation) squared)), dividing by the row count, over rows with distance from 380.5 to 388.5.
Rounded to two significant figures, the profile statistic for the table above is 0.10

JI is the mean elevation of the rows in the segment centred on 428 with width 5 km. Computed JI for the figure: 2.28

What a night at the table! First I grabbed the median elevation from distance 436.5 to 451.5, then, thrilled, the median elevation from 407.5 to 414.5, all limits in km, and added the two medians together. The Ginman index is 4.0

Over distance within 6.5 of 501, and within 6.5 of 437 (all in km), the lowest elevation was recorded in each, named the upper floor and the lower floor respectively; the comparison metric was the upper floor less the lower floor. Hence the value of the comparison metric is 1.07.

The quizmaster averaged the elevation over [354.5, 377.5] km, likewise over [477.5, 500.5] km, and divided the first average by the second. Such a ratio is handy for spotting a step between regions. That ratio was 1.0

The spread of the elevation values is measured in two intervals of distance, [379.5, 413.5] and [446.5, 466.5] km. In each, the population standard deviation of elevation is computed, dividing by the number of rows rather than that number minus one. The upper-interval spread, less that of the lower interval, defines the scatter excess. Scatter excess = 0.14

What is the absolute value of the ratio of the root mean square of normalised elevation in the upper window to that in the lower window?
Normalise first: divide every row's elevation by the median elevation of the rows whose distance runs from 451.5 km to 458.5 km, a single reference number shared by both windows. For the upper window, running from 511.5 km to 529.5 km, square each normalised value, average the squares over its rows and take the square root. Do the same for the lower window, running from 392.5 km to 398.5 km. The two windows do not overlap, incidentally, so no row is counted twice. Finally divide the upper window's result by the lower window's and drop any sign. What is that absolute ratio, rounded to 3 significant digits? 1.14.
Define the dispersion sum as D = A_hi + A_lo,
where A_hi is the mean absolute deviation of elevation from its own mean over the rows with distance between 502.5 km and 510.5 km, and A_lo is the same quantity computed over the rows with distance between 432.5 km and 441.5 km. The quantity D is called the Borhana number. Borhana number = 0.261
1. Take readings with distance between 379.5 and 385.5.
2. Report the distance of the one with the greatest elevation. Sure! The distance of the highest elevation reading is 382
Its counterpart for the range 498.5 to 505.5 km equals 501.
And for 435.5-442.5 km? 442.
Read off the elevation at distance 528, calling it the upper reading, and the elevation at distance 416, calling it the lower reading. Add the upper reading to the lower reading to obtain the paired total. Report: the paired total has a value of 4.9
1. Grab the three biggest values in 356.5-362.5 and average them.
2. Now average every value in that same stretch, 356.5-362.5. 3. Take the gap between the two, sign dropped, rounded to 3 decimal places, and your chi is 0.022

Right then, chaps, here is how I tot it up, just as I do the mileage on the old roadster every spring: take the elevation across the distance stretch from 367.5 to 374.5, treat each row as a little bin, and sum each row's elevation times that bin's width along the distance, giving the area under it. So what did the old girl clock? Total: 16.8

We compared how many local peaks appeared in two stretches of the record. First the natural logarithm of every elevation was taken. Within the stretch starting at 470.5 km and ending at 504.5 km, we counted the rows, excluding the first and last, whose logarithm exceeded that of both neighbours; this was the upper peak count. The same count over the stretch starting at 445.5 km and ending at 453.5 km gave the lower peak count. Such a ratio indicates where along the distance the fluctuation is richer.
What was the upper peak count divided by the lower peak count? 9.0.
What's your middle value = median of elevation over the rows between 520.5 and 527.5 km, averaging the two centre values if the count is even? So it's 2.52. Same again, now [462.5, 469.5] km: 2.18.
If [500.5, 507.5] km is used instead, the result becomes 2.41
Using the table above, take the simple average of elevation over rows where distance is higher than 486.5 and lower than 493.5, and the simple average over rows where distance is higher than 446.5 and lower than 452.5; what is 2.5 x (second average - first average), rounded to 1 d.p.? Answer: -1.8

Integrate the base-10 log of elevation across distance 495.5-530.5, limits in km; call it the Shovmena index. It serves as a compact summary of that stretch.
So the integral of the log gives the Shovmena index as 14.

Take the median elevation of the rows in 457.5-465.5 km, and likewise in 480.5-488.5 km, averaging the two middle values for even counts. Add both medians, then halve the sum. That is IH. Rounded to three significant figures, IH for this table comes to 2.24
